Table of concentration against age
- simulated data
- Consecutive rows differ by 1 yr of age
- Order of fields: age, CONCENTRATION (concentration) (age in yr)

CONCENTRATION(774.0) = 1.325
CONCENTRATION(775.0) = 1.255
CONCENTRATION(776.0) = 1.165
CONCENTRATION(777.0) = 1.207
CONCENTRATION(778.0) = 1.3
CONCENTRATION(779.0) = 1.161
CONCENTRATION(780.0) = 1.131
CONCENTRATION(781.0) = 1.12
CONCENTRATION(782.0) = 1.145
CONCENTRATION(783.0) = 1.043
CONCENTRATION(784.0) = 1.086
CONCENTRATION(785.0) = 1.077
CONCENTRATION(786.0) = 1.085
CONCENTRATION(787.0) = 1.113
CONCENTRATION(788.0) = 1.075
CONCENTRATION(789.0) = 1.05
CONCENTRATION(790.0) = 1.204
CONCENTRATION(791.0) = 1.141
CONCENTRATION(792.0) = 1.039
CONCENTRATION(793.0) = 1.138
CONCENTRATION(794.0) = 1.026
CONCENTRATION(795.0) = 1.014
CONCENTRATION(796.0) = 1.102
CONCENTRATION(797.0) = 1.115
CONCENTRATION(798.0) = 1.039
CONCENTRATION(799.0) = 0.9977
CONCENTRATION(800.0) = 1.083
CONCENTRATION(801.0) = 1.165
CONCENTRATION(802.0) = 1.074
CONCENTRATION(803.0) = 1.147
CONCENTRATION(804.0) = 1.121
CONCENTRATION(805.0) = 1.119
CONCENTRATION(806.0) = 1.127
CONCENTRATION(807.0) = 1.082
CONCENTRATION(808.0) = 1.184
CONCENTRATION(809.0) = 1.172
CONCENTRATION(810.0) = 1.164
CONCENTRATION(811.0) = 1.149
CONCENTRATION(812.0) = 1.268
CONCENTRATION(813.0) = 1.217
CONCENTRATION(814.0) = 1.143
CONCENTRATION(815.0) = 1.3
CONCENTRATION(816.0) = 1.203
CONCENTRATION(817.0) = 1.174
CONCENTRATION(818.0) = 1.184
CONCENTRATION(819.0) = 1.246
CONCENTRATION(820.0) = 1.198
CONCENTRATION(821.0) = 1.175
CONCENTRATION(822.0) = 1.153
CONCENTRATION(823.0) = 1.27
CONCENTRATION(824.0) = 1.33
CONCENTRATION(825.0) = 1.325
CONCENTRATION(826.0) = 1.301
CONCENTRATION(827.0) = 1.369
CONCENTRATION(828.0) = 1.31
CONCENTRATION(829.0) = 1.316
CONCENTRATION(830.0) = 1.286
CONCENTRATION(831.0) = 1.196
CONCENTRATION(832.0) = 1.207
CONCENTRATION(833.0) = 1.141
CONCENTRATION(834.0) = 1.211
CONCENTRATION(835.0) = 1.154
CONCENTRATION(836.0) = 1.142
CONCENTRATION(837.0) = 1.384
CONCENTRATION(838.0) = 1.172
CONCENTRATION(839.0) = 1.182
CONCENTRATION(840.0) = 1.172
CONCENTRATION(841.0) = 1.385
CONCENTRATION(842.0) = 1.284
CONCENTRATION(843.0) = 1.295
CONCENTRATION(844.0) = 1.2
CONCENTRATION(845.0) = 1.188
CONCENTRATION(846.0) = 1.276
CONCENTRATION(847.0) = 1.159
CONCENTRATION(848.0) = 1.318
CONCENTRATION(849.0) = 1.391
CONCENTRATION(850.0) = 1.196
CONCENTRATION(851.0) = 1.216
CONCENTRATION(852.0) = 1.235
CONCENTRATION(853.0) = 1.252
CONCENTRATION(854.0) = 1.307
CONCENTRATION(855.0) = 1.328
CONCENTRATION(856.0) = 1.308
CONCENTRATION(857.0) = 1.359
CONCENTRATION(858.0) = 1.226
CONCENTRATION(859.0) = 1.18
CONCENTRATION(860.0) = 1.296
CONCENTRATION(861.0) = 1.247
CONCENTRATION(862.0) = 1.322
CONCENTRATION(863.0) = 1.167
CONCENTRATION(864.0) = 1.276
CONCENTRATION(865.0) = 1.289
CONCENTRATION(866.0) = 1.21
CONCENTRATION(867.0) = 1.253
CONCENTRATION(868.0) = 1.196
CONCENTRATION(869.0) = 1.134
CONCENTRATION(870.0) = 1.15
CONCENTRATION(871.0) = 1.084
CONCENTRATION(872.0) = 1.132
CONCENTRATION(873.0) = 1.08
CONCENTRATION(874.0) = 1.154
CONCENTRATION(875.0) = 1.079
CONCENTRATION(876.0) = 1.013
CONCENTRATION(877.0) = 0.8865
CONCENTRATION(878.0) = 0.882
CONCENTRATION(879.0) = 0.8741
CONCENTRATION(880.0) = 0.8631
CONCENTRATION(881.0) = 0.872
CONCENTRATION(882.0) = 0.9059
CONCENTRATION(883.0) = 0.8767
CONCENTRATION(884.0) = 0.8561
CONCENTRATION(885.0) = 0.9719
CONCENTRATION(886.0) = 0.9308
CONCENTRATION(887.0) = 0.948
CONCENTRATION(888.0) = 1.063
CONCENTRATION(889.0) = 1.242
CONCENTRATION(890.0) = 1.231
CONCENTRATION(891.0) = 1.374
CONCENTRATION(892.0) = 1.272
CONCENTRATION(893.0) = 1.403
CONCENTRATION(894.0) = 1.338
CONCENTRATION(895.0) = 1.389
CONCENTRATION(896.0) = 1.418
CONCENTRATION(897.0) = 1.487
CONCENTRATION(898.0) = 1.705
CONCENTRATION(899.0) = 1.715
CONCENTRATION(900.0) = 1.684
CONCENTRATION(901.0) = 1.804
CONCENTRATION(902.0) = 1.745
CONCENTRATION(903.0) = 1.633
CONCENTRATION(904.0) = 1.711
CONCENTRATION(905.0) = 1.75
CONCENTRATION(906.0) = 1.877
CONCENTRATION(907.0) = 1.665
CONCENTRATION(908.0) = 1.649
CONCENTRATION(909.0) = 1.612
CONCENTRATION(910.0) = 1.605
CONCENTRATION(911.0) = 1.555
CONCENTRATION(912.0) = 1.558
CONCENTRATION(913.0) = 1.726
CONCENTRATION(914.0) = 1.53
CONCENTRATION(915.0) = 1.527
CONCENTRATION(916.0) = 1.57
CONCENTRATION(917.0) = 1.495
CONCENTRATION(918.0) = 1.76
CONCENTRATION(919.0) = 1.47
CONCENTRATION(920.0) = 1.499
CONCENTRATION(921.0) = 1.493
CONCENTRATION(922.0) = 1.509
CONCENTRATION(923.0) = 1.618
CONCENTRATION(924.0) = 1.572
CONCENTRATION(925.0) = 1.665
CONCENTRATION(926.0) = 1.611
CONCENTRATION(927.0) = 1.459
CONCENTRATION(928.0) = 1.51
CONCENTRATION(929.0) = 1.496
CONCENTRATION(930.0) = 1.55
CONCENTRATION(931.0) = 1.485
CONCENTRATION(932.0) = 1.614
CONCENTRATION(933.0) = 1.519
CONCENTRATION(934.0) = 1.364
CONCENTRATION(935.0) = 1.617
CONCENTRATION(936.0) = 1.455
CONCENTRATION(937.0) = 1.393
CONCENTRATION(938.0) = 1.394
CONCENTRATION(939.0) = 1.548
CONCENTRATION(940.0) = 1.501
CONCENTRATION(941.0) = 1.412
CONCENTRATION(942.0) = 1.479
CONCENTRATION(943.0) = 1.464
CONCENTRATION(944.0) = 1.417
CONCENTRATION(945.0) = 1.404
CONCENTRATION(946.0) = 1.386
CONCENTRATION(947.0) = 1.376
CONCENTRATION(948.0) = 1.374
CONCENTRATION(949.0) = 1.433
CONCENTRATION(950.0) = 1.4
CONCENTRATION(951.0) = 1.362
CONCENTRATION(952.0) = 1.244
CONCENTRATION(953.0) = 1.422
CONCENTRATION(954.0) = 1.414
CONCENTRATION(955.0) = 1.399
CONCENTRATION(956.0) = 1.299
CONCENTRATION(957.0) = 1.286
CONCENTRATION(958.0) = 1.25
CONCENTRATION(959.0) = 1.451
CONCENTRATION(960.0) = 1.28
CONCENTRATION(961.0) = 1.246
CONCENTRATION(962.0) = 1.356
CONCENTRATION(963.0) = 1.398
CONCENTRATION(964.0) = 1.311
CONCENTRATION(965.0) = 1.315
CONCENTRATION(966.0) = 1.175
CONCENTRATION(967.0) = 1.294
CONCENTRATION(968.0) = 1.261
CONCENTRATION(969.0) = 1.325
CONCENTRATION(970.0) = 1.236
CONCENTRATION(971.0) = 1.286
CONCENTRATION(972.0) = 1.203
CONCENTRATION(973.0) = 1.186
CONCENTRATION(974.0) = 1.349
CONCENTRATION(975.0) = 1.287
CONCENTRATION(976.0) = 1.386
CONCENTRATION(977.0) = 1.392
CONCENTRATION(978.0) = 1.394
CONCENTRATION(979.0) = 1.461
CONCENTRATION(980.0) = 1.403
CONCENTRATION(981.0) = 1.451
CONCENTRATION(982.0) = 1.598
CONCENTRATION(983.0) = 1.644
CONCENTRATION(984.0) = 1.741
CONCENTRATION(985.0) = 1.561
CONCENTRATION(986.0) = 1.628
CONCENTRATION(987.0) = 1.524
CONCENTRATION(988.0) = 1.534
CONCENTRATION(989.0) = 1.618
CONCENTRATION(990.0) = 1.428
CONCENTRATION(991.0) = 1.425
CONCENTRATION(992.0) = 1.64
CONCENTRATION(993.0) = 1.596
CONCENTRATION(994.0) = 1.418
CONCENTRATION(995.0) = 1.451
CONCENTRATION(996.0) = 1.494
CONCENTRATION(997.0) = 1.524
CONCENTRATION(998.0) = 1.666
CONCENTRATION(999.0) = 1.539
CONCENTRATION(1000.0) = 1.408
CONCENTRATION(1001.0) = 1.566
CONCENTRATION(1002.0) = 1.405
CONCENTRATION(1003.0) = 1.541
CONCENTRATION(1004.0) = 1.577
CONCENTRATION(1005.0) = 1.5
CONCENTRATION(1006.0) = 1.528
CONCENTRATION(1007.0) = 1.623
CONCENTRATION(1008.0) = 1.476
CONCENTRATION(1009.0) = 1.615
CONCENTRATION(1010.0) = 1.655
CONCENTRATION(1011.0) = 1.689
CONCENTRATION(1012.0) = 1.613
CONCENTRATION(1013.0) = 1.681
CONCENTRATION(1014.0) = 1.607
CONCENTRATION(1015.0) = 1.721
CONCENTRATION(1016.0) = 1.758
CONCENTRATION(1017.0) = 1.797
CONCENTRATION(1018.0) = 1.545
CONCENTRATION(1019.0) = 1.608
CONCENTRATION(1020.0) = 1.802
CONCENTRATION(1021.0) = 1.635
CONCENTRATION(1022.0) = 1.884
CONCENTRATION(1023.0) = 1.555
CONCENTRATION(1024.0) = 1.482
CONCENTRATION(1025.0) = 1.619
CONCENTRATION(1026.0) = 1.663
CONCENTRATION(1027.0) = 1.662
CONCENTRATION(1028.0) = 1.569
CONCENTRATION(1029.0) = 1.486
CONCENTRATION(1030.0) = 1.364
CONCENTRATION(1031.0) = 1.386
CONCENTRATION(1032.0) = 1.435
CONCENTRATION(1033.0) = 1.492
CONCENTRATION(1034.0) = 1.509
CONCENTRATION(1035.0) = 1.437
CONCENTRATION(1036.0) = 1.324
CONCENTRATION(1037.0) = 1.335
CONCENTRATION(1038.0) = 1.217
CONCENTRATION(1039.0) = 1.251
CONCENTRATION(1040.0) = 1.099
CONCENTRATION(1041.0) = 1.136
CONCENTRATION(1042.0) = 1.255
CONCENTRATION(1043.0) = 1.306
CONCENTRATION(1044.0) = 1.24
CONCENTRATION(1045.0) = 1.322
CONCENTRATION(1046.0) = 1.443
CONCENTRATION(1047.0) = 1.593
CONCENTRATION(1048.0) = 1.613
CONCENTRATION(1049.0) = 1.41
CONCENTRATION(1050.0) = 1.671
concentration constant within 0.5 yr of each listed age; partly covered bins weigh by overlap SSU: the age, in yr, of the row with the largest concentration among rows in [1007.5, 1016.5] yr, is 1016.0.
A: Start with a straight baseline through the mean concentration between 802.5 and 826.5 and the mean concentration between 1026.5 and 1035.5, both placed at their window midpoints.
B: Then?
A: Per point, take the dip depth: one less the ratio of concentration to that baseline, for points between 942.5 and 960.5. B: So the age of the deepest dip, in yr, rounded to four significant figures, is 958.0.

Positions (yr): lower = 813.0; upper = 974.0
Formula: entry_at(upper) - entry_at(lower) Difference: 0.13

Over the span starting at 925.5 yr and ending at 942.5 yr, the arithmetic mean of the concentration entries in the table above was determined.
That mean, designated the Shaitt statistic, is 1.49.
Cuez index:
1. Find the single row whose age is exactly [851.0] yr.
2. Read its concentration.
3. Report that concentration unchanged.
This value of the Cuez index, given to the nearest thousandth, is 1.216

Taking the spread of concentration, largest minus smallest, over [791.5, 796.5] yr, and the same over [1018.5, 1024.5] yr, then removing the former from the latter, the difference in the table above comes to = 0.28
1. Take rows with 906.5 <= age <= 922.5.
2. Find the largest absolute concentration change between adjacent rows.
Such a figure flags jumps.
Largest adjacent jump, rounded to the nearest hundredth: 0.29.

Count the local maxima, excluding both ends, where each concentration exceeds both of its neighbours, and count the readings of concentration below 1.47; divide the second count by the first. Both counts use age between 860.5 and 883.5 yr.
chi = 3.3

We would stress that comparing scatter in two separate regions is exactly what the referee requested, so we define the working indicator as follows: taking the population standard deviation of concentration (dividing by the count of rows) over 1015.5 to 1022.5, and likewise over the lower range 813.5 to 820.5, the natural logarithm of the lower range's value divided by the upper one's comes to -0.9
